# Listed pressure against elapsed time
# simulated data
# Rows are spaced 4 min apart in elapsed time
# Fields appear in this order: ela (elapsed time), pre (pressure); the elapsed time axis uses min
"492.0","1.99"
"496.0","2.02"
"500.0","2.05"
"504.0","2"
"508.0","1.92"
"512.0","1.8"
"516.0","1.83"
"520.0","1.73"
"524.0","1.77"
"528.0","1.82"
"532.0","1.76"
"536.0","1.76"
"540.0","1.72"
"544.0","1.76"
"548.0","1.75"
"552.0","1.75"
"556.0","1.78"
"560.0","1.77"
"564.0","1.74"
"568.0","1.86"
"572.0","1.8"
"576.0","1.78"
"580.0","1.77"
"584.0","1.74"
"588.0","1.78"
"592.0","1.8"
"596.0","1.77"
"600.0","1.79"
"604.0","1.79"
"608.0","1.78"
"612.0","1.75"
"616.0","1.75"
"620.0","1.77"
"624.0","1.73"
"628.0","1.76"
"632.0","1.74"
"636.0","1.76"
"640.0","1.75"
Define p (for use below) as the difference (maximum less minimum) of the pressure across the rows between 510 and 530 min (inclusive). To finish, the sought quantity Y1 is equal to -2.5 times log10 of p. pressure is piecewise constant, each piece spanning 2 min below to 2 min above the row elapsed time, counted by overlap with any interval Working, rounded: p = 0.10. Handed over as 2.5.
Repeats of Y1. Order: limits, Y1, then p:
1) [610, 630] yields 3.5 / 0.04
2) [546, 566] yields 3.5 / 0.04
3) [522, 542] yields 2.5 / 0.10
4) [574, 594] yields 3.1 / 0.06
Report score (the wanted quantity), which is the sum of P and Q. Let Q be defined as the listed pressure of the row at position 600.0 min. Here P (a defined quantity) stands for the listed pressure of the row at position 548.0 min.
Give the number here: 3.54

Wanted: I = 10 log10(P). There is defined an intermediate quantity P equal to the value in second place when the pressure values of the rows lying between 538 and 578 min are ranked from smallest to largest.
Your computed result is 2.41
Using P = 1.74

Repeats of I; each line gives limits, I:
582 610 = 2.48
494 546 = 2.38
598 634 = 2.41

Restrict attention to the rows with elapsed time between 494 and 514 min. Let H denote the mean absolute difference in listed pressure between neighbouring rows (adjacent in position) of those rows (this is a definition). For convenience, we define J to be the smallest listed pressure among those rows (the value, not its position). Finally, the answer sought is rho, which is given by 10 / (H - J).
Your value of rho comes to -5.78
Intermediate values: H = 0.070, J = 1.8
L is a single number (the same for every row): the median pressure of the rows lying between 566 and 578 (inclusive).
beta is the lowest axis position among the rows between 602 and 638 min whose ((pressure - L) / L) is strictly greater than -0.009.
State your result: 604.0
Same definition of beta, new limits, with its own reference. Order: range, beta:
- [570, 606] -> 572.0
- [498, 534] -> 500.0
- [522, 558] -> 528.0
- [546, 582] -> 568.0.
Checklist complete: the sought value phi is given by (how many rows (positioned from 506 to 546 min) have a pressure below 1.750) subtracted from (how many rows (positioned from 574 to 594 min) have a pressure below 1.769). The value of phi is -1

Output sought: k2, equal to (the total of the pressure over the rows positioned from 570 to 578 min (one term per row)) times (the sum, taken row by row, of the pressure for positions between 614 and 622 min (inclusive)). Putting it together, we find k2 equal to 12.60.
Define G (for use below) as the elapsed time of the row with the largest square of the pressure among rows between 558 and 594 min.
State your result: 568.0 min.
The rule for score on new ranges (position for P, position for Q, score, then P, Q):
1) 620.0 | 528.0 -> 3.59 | 1.77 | 1.82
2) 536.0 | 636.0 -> 3.52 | 1.76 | 1.76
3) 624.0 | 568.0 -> 3.59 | 1.73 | 1.86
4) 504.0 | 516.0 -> 3.83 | 2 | 1.83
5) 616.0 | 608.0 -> 3.53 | 1.75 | 1.78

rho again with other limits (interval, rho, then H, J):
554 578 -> -5.91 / 0.048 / 1.74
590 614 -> -5.77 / 0.018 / 1.75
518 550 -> -5.93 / 0.034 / 1.72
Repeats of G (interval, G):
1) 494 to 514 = 500.0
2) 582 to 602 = 592.0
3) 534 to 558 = 556.0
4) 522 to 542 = 528.0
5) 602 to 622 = 604.0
